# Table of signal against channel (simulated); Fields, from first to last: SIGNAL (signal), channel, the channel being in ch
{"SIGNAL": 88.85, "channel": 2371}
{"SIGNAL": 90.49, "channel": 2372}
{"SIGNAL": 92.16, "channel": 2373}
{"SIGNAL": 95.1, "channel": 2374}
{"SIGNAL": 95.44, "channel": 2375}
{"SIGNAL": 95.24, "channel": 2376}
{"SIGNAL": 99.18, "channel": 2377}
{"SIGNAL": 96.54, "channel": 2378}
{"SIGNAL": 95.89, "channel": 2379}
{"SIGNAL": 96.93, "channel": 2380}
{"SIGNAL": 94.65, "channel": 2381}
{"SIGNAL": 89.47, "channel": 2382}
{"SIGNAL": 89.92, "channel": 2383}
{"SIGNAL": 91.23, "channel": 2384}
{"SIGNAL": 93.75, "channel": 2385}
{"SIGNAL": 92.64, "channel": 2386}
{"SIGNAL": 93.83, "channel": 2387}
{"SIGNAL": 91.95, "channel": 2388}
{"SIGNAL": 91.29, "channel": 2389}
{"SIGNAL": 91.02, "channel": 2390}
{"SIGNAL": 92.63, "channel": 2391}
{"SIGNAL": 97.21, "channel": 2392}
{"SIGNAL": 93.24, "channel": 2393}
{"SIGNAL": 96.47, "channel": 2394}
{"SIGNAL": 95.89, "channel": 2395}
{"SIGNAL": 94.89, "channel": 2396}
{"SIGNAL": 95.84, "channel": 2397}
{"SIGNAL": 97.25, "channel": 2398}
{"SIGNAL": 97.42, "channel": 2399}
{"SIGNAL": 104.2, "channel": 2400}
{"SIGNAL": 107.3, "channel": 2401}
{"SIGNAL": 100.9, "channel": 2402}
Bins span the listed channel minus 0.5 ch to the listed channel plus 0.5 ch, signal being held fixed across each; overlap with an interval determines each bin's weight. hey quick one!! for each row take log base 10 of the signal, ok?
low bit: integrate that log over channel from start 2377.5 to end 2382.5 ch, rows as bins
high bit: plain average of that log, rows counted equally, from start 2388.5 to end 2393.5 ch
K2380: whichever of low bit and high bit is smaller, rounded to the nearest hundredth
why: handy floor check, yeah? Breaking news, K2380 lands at 1.97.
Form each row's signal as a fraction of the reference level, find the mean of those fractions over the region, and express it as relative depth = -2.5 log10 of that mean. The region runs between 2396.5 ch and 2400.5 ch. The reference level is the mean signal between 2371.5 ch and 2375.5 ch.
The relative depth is -0.06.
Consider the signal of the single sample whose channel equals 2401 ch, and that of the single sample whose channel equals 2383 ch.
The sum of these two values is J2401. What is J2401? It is 197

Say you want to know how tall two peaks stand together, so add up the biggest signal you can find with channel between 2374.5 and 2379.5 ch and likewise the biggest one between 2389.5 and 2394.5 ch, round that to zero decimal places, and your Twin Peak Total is 196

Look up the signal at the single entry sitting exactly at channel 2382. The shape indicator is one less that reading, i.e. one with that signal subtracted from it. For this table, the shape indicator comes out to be -88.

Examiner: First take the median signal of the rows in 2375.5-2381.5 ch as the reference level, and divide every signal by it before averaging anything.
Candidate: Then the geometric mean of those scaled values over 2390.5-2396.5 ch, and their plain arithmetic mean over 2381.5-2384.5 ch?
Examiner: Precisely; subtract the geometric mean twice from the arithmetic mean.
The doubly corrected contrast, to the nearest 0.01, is -1.04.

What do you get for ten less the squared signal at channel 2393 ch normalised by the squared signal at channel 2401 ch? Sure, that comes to 9.24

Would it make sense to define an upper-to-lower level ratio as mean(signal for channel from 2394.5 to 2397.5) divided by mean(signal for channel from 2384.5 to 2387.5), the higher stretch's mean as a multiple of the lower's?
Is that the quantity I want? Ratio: 1.02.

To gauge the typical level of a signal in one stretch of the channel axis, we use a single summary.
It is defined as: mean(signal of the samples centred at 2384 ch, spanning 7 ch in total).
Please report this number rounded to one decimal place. 92.2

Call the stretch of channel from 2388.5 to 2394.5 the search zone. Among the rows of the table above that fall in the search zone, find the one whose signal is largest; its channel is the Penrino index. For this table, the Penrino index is 2392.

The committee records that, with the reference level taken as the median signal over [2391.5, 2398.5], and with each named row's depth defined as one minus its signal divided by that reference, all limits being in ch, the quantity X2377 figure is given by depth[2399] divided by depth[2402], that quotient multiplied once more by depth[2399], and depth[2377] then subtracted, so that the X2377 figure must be 0.029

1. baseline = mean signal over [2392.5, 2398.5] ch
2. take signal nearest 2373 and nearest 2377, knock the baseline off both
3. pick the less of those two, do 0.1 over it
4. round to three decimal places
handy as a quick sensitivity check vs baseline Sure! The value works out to -0.029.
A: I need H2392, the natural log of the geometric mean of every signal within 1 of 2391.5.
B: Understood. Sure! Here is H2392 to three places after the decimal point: 4.553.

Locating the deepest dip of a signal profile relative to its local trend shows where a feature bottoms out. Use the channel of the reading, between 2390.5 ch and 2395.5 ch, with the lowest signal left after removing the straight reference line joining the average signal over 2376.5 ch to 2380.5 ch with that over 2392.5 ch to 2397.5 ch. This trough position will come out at 2391 ch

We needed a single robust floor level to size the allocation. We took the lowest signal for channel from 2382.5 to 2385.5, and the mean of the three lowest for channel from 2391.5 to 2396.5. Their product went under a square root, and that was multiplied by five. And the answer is 461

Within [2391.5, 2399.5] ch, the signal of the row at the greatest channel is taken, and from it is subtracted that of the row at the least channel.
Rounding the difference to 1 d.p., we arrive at 0.2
